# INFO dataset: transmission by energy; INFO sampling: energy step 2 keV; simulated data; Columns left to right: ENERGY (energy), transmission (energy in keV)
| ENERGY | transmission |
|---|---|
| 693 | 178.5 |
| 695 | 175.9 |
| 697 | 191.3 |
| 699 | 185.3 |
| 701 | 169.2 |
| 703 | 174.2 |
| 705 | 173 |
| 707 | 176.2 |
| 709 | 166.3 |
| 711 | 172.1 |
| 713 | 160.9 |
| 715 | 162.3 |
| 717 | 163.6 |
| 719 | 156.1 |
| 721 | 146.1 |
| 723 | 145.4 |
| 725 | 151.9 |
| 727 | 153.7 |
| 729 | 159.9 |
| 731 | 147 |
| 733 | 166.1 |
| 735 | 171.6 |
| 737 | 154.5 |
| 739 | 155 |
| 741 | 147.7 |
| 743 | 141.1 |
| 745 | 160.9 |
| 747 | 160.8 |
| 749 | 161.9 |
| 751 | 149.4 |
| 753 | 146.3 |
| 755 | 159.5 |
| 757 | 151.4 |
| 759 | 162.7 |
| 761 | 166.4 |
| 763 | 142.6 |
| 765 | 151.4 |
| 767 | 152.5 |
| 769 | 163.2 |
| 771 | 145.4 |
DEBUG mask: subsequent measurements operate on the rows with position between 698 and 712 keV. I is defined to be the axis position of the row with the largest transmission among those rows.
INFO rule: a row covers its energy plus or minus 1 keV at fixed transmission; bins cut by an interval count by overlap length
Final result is 699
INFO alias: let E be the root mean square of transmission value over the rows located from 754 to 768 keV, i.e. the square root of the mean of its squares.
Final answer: 155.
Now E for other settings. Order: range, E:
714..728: 154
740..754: 153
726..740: 158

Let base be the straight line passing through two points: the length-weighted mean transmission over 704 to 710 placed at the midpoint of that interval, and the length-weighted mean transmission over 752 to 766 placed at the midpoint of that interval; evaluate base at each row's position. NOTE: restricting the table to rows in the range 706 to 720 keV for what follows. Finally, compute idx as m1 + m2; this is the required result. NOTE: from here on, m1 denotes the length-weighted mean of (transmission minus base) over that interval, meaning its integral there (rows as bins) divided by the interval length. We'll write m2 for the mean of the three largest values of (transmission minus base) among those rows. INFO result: -4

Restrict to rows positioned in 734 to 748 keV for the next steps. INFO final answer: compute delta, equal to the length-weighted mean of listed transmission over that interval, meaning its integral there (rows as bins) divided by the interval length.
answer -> 156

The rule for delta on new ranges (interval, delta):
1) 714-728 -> 154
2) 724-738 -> 158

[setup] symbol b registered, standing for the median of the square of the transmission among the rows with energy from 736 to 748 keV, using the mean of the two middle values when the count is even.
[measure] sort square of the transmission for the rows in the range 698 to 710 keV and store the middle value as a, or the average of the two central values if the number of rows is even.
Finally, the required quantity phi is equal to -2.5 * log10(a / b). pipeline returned -0.25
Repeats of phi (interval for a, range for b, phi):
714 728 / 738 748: 0.02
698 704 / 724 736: -0.23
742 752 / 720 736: -0.11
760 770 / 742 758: 0.04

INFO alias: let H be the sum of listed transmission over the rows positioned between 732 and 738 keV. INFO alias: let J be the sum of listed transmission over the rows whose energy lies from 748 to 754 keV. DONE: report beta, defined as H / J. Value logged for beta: 1.08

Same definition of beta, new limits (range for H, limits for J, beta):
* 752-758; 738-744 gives 1.03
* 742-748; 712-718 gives 0.95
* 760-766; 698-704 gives 0.87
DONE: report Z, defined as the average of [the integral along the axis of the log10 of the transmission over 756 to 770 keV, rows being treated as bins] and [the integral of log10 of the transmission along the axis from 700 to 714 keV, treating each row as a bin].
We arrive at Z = 31.0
